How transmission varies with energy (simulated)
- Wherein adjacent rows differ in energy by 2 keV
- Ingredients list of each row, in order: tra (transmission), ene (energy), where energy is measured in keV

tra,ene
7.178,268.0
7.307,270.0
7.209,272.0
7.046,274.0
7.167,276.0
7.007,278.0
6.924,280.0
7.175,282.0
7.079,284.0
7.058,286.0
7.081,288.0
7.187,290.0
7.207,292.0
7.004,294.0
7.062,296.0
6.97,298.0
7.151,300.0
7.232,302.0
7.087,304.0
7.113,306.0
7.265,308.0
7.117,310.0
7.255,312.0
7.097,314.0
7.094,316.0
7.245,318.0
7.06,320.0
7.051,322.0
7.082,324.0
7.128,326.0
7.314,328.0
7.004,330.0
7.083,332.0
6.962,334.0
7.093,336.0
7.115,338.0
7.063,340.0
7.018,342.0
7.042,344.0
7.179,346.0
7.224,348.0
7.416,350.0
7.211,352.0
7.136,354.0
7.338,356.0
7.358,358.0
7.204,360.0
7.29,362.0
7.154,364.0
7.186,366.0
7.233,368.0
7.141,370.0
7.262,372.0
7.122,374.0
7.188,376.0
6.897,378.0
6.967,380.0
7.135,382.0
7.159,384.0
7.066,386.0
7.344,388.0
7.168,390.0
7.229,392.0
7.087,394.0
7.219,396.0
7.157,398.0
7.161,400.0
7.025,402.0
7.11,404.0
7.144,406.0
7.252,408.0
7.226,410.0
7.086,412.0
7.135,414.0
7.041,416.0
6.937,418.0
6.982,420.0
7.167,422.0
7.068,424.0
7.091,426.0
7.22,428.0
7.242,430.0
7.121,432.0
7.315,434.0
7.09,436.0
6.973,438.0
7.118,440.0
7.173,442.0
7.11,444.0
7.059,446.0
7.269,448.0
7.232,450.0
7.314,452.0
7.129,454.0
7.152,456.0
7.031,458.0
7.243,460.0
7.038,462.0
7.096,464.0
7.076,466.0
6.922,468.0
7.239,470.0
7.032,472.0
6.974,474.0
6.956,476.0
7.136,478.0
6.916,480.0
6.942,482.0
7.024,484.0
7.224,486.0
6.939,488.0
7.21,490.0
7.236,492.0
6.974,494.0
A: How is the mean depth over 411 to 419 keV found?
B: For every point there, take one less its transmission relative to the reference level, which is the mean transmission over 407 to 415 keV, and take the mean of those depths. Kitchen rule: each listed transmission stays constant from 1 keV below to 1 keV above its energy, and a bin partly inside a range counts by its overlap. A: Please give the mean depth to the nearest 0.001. 0.017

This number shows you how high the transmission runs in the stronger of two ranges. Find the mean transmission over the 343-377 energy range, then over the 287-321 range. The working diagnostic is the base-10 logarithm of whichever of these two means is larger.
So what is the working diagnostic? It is 0.858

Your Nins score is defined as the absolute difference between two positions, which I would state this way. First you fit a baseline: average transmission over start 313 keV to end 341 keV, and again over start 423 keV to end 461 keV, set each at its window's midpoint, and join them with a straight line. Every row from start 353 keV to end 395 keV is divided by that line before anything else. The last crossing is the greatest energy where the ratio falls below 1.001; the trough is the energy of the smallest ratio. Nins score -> 16 keV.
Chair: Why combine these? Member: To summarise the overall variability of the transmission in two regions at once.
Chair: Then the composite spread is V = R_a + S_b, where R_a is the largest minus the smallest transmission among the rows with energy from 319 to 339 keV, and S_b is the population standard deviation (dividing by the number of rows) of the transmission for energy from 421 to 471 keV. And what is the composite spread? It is 0.451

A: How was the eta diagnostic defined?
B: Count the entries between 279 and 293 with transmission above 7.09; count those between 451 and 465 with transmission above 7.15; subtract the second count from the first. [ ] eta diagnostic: 0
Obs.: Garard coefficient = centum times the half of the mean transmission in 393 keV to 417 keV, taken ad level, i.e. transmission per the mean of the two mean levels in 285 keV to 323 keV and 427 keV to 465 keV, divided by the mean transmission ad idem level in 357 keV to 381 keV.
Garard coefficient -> 49.8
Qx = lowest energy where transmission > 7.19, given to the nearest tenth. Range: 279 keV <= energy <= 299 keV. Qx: 292.0 keV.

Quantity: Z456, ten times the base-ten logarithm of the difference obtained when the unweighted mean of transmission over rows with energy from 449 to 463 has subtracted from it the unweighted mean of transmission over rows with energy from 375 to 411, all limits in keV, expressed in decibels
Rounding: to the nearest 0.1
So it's -16.6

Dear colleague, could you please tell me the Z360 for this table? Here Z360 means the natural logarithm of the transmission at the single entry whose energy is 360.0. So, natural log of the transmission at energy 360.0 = 1.97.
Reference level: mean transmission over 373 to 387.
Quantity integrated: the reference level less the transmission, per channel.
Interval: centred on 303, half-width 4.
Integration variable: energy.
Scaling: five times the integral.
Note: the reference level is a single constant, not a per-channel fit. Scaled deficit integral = -2.8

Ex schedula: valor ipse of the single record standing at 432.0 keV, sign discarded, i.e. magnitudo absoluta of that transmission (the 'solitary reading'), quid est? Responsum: 7.12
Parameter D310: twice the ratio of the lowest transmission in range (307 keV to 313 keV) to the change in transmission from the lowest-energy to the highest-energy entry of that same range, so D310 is -1423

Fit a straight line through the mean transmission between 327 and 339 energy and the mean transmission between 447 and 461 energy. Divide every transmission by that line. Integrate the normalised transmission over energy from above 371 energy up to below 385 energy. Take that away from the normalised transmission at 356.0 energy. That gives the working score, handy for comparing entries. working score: -12.9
